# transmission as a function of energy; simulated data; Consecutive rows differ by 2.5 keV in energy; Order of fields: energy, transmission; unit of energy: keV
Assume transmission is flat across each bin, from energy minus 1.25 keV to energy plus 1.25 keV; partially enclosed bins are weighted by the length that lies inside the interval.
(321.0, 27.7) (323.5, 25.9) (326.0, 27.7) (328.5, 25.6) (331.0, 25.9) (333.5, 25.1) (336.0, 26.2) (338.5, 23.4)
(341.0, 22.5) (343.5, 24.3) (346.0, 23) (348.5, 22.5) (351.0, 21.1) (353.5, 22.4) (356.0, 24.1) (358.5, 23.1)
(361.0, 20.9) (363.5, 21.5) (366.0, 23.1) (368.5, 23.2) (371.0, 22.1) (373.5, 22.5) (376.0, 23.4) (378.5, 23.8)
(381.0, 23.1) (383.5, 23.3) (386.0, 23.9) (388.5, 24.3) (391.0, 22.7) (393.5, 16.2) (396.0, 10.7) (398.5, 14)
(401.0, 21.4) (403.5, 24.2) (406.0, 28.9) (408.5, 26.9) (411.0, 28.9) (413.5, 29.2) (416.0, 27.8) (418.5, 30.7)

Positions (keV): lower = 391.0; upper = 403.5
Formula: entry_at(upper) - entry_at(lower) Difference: 1.5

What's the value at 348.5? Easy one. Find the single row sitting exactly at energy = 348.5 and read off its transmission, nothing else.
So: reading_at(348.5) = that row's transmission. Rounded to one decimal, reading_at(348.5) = 22.5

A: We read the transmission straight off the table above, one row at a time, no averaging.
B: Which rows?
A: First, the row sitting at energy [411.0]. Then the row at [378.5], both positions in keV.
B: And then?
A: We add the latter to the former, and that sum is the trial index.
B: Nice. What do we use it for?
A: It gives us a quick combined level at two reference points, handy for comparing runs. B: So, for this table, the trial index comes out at 53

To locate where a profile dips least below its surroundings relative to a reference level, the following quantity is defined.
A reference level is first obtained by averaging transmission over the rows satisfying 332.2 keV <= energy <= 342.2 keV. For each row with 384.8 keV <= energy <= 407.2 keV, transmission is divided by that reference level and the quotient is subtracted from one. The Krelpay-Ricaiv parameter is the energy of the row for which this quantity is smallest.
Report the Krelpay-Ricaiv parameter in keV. 406.0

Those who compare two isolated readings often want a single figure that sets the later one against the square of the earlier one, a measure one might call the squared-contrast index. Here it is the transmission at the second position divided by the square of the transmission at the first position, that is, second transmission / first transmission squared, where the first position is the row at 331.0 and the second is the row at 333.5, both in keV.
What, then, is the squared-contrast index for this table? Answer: 0.037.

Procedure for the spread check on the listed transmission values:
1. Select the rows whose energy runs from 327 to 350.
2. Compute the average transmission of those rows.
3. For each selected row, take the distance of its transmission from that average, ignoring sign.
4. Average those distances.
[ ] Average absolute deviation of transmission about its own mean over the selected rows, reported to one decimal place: 1.3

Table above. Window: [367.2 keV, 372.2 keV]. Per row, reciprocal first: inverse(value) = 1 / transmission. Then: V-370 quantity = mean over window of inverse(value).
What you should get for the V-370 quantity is 0.0442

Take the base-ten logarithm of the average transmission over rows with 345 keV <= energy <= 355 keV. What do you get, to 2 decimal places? 1.35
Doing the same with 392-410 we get 1.31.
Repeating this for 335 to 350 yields 1.37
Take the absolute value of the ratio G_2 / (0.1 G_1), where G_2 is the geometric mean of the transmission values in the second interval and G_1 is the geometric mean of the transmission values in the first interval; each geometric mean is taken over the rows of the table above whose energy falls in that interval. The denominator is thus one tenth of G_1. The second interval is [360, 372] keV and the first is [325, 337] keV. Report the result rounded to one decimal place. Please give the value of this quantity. 8.5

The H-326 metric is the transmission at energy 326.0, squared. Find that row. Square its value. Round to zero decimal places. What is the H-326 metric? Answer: 767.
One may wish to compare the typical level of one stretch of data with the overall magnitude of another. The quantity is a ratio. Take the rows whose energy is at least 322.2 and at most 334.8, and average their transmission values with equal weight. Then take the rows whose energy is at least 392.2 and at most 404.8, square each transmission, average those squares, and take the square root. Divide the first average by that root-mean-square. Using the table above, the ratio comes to 1.45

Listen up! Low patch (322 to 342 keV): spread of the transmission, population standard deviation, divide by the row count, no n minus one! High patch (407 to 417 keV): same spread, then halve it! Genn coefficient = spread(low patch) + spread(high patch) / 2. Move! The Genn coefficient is 2.0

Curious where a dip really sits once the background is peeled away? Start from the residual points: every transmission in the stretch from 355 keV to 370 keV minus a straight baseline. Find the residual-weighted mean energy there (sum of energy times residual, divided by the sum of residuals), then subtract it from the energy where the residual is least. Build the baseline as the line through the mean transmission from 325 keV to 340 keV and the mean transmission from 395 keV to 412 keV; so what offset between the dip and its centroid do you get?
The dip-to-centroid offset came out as -1.2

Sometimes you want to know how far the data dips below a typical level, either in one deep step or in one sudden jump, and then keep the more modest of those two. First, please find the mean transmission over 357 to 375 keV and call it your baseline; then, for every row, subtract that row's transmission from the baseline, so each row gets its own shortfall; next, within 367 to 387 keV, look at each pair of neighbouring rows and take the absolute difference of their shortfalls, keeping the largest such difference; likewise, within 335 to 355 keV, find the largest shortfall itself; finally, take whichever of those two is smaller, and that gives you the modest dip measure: 1.1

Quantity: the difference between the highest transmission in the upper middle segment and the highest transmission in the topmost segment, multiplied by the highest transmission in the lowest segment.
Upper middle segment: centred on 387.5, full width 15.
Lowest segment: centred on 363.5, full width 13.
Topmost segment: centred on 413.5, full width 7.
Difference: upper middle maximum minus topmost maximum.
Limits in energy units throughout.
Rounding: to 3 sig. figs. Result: -114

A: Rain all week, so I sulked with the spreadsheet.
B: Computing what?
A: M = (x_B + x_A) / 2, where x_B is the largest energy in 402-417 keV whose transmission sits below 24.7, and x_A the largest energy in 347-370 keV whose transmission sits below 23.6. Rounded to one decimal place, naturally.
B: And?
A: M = 386.0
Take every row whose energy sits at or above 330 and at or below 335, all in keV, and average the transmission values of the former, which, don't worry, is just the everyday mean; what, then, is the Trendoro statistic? 25.5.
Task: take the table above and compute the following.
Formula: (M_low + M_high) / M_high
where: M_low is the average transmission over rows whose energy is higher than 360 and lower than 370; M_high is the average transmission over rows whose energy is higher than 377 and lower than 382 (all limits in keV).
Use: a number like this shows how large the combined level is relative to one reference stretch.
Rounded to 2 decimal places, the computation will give 1.95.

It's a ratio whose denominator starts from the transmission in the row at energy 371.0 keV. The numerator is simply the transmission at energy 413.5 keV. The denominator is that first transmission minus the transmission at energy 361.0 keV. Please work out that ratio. 24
